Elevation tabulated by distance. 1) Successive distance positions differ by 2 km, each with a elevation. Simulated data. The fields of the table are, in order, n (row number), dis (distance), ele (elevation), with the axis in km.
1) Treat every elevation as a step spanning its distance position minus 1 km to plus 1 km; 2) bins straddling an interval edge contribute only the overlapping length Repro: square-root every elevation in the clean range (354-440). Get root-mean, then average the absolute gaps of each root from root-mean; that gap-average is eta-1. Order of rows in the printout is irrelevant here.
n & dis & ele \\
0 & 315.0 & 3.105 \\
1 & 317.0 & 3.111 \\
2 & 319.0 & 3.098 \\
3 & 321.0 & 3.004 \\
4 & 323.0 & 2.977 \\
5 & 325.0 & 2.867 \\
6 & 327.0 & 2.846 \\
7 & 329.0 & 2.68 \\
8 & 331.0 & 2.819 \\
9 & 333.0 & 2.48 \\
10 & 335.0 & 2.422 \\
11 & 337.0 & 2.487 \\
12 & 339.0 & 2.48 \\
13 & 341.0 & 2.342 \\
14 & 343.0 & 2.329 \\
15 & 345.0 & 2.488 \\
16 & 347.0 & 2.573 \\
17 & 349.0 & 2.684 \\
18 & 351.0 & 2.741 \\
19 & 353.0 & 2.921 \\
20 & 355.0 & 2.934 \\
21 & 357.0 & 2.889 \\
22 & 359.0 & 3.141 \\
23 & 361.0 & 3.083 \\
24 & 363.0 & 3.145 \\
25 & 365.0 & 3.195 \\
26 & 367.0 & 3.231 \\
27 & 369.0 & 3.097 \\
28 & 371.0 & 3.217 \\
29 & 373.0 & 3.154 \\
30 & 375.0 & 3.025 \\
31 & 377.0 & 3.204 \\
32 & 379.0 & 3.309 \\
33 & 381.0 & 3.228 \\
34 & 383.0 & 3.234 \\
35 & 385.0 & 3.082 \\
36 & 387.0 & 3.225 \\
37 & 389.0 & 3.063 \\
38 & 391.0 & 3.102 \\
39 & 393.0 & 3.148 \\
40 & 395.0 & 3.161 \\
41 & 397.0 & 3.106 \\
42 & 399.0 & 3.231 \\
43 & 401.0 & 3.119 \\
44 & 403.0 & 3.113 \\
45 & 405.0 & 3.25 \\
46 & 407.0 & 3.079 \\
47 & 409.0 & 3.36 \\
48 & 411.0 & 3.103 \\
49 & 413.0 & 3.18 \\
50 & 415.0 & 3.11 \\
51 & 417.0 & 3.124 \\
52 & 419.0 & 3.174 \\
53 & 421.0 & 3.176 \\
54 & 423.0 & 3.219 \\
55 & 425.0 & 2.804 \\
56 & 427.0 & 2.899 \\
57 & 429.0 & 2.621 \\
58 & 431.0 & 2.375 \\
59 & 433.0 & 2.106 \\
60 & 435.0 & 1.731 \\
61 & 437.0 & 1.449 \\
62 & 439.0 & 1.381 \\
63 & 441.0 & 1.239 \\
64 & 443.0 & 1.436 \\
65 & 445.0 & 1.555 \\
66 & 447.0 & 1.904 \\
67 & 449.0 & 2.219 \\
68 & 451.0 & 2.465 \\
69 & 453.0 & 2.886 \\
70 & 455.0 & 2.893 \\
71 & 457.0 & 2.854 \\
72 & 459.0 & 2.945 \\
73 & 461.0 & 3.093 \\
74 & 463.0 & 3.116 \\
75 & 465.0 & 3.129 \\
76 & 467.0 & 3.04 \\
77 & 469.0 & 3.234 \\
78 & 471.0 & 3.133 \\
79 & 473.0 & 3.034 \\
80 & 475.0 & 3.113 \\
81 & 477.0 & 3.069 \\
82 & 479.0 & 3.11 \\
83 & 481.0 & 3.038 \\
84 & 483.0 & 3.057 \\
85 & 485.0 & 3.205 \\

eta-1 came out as 0.096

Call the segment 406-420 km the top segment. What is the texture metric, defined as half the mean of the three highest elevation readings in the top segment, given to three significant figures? 1.62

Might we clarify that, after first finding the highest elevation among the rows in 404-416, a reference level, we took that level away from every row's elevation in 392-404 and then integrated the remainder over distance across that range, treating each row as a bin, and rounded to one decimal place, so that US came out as -2.6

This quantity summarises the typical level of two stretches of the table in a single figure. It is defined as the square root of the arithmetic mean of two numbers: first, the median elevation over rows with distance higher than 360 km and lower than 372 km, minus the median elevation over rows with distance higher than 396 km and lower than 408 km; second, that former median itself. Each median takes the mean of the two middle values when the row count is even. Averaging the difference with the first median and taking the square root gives 1.27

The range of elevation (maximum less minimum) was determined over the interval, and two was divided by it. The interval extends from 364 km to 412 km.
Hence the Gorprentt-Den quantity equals 6.0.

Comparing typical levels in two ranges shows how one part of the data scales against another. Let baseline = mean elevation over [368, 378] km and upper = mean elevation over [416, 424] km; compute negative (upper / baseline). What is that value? -1.01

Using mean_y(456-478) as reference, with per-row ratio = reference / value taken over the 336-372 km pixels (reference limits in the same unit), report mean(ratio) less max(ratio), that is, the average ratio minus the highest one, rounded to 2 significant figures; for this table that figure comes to -0.22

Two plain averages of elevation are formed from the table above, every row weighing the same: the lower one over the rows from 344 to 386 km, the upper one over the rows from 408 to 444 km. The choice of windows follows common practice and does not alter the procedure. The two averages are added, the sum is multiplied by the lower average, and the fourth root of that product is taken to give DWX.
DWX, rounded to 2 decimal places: 2.03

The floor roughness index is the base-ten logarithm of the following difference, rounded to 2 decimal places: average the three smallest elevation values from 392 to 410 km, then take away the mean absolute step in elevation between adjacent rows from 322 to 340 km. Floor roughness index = 0.48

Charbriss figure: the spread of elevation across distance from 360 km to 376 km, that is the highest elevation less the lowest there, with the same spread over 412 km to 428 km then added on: 0.62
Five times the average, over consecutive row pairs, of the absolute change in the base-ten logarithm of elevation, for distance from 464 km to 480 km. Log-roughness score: 0.064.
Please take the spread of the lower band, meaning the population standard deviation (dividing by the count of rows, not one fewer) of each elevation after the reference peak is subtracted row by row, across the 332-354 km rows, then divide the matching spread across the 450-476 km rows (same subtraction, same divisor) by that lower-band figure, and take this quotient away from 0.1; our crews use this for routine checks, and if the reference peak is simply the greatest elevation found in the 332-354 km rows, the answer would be -1.0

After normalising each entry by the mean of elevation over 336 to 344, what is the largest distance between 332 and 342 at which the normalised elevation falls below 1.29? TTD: 341.0 km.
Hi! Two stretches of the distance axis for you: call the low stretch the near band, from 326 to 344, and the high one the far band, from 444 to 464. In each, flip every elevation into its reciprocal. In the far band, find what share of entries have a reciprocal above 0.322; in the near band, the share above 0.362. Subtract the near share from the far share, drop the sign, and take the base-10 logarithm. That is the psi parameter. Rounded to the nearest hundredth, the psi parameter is -0.91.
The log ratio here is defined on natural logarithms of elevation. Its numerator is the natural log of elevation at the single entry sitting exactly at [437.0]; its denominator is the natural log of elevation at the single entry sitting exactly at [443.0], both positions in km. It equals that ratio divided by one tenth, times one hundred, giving 1025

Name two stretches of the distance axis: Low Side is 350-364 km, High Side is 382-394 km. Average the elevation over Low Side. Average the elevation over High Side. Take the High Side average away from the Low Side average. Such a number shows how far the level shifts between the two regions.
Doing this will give -0.16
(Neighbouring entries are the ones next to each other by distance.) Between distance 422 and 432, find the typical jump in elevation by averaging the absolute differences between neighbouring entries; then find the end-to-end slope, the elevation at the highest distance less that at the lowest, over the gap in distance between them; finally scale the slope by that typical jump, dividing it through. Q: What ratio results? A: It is -0.4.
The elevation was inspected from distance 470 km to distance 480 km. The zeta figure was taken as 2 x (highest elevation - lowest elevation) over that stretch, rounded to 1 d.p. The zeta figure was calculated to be 0.2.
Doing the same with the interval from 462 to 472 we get 0.4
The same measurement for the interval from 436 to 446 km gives 0.6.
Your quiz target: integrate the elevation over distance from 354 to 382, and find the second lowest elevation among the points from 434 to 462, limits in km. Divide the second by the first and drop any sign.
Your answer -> 0.016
